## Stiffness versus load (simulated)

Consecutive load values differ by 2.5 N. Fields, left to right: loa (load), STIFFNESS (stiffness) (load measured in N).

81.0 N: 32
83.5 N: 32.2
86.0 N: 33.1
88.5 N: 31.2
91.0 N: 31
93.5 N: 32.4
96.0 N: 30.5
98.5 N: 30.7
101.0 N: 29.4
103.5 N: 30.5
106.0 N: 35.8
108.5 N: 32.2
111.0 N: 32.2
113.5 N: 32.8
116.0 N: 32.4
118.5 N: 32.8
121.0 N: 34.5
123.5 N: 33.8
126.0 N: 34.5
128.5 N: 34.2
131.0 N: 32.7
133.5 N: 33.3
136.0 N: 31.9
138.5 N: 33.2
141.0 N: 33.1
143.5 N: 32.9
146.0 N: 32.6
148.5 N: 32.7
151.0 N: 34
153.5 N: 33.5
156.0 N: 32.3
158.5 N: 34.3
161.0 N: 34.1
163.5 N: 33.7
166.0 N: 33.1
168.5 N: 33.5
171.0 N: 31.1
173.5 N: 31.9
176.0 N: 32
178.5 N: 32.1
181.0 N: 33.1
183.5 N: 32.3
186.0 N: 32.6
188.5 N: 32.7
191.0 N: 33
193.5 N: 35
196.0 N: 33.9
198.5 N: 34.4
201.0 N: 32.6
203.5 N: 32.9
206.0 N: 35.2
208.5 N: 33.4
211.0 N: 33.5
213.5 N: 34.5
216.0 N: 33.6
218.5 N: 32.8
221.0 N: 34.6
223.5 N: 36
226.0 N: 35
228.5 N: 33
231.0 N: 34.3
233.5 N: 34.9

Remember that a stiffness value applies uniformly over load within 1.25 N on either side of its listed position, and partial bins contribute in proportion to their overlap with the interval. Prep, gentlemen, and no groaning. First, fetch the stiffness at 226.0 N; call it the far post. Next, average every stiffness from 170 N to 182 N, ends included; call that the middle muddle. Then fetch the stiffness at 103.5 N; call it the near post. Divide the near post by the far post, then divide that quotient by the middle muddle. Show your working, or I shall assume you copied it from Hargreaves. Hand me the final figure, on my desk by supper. 0.0272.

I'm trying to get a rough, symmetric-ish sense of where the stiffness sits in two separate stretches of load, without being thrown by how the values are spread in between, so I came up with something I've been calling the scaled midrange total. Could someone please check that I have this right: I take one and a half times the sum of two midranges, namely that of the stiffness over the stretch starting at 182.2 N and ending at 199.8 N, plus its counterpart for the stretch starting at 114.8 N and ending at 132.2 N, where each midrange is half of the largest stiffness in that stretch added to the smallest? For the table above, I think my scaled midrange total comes 101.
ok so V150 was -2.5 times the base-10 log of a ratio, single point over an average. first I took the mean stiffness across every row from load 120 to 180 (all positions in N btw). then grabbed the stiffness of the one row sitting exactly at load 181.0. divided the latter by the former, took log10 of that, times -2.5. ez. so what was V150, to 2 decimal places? 0.00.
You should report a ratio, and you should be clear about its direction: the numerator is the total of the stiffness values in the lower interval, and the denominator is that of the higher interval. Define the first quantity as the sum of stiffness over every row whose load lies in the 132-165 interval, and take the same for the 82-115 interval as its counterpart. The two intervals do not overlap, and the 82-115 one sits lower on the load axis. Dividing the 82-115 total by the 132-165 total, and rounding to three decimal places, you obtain 0.959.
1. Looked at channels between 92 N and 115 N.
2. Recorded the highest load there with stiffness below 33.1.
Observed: 113.5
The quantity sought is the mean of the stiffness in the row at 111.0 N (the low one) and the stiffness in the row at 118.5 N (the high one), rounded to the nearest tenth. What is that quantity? 32.5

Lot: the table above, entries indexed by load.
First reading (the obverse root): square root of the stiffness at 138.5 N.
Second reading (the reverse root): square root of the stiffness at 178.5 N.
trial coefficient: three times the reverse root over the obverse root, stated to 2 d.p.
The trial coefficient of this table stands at 2.95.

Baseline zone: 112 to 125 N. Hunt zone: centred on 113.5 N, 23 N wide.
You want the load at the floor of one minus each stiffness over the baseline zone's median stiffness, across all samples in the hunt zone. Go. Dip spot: 106.0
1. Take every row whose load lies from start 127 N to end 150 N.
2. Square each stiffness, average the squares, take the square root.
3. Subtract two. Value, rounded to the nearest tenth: 31.0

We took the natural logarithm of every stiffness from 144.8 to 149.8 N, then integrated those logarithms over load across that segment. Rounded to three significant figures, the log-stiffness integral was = 17.4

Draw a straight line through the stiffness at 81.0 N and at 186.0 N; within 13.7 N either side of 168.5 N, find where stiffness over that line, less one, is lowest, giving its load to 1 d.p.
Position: 171.0 N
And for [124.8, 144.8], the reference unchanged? 136.0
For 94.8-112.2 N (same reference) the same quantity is 101.0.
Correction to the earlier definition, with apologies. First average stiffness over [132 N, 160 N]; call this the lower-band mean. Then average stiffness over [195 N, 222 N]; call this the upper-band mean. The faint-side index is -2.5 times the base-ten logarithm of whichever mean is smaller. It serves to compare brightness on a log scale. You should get -3.80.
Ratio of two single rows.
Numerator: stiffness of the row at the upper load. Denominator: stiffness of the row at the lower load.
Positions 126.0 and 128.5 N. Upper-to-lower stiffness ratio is 0.99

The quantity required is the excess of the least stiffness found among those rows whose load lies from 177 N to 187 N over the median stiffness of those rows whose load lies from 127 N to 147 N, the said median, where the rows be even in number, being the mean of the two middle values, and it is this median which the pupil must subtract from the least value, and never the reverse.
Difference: -0.9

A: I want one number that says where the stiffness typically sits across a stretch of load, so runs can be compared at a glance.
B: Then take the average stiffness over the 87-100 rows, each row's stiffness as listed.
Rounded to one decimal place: 31.2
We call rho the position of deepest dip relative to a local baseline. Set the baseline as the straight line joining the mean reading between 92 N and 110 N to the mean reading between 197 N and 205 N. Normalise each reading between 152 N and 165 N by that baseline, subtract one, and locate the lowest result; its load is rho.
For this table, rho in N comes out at 156.0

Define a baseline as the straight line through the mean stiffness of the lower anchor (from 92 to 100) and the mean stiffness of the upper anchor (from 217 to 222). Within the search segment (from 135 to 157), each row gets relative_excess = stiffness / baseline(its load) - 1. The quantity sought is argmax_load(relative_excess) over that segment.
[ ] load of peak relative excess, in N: 151.0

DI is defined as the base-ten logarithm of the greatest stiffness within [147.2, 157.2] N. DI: 1.53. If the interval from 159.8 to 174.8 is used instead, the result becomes 1.53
